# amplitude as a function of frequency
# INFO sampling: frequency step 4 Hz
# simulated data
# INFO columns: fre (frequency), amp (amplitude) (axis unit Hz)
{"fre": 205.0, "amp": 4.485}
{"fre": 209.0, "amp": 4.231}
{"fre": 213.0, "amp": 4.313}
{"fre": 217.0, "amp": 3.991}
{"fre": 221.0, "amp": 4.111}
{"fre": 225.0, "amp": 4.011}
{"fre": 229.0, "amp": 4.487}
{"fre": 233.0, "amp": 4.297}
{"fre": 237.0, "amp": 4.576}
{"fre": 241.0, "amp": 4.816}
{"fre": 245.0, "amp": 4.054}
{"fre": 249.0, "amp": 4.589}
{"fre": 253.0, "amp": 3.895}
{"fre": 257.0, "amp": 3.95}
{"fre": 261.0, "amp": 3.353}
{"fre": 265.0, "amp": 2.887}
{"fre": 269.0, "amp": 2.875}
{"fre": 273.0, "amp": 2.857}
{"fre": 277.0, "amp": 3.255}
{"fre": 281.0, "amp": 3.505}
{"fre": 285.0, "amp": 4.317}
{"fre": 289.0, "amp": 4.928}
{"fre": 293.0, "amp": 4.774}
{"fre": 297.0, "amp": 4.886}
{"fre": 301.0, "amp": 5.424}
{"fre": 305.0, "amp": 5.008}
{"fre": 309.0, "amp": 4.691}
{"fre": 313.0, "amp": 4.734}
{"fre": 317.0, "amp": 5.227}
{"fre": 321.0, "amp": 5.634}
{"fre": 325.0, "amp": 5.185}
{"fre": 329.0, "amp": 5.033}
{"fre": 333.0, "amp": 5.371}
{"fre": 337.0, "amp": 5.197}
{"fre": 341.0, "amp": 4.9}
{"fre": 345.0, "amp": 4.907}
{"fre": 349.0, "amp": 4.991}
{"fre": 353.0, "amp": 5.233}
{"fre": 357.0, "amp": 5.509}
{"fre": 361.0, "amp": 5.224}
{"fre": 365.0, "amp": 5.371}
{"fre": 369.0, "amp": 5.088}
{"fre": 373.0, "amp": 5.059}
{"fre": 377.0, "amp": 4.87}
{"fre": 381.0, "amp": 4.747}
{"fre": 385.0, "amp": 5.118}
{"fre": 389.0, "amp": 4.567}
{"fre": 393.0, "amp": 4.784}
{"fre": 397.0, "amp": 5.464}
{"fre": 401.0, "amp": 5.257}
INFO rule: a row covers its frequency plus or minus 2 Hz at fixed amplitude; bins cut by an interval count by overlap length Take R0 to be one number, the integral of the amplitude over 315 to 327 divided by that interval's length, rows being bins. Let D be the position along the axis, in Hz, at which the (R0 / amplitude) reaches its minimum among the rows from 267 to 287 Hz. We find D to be 285.0 Hz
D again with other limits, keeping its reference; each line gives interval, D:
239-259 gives 241.0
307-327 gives 321.0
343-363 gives 357.0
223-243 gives 241.0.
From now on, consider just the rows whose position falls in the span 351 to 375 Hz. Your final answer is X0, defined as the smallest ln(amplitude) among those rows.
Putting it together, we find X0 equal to 1.62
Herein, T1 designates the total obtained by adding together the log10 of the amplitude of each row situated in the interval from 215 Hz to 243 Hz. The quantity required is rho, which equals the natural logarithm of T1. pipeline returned 1.49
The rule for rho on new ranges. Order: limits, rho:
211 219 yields 0.21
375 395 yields 1.23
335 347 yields 0.74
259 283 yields 1.08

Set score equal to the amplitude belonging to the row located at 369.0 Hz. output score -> 5.088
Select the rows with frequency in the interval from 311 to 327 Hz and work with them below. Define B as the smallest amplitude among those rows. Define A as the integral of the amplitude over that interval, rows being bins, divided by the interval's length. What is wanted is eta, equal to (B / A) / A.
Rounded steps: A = 5.2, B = 4.734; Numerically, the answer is 0.175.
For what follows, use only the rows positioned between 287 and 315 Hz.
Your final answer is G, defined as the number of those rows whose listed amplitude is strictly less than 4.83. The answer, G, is 3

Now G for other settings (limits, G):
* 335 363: 0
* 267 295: 6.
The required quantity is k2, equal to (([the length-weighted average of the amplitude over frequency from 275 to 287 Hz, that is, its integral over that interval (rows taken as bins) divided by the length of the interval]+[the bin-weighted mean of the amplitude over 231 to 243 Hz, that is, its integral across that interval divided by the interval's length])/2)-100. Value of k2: -95.9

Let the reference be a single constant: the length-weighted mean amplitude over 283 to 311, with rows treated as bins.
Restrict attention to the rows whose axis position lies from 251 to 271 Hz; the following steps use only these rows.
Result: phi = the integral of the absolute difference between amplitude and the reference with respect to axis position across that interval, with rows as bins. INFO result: 29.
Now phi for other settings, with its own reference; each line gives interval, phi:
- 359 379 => 5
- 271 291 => 22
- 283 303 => 5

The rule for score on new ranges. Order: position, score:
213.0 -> 4.313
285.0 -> 4.317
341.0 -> 4.9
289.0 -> 4.928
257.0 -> 3.95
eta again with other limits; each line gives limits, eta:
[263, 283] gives 0.302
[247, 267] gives 0.207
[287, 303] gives 0.191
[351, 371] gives 0.182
